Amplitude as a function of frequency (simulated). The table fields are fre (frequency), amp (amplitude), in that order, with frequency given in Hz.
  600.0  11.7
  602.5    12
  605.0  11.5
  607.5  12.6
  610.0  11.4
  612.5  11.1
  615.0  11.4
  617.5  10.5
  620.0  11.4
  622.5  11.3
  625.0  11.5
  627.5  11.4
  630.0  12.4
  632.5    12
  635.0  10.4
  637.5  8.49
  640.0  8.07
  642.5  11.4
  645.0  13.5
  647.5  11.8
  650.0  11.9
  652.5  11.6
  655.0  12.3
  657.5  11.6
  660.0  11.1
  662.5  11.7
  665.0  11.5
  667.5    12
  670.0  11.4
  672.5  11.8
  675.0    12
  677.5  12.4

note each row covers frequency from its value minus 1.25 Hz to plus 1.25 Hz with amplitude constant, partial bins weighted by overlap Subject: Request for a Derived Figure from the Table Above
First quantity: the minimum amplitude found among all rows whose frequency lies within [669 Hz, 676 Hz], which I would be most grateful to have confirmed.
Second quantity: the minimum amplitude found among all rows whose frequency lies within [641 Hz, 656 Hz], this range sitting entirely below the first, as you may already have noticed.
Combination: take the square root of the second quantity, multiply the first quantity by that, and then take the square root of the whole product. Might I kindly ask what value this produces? 6.20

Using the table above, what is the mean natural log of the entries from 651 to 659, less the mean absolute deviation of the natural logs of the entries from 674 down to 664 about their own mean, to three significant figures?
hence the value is 2.45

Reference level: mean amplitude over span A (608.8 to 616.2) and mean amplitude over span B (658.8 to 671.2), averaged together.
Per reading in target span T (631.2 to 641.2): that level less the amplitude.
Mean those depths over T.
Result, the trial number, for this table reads 1.7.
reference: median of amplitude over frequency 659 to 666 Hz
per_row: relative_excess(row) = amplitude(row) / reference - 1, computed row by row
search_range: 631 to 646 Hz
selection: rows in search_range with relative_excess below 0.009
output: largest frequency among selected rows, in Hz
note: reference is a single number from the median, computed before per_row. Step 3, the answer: 642.5 Hz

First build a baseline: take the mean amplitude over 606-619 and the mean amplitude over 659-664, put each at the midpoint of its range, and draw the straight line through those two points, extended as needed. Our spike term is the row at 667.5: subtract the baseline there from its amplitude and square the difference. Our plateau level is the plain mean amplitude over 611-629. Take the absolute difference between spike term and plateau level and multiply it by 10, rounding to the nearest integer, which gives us 109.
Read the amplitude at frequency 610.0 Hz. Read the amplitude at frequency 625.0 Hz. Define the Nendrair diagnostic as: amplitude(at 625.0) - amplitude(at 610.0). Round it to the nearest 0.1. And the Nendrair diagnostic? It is 0.1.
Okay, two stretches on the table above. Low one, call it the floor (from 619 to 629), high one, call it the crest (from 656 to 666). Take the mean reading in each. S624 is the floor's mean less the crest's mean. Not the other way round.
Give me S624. -0.1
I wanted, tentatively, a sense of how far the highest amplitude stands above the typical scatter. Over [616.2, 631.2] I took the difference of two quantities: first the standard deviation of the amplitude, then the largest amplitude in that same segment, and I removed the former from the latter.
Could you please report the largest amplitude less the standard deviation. 11.8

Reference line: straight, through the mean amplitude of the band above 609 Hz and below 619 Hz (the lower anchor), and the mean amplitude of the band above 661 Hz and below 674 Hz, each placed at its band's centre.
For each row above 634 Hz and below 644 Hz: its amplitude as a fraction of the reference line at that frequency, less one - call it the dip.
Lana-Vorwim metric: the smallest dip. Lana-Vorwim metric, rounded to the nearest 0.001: -0.291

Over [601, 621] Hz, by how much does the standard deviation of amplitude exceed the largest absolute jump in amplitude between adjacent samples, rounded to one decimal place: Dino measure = -0.6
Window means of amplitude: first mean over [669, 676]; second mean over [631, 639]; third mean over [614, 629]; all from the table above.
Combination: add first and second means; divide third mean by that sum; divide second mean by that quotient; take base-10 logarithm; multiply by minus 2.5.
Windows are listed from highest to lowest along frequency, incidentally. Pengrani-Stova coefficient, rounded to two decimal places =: -3.26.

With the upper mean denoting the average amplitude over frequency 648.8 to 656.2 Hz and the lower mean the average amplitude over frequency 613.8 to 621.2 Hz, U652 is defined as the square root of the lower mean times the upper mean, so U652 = 11.5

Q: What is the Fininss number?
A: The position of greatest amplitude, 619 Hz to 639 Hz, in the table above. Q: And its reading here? 630.0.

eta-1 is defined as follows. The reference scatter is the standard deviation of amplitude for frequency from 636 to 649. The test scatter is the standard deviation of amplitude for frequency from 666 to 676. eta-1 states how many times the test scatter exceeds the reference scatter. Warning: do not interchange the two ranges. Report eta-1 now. 0.12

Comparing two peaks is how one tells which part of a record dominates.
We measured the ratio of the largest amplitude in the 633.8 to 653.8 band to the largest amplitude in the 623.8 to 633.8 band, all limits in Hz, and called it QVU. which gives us 1.09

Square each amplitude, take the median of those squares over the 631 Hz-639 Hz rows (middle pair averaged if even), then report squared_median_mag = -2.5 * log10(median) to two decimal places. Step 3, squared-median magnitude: -5.09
